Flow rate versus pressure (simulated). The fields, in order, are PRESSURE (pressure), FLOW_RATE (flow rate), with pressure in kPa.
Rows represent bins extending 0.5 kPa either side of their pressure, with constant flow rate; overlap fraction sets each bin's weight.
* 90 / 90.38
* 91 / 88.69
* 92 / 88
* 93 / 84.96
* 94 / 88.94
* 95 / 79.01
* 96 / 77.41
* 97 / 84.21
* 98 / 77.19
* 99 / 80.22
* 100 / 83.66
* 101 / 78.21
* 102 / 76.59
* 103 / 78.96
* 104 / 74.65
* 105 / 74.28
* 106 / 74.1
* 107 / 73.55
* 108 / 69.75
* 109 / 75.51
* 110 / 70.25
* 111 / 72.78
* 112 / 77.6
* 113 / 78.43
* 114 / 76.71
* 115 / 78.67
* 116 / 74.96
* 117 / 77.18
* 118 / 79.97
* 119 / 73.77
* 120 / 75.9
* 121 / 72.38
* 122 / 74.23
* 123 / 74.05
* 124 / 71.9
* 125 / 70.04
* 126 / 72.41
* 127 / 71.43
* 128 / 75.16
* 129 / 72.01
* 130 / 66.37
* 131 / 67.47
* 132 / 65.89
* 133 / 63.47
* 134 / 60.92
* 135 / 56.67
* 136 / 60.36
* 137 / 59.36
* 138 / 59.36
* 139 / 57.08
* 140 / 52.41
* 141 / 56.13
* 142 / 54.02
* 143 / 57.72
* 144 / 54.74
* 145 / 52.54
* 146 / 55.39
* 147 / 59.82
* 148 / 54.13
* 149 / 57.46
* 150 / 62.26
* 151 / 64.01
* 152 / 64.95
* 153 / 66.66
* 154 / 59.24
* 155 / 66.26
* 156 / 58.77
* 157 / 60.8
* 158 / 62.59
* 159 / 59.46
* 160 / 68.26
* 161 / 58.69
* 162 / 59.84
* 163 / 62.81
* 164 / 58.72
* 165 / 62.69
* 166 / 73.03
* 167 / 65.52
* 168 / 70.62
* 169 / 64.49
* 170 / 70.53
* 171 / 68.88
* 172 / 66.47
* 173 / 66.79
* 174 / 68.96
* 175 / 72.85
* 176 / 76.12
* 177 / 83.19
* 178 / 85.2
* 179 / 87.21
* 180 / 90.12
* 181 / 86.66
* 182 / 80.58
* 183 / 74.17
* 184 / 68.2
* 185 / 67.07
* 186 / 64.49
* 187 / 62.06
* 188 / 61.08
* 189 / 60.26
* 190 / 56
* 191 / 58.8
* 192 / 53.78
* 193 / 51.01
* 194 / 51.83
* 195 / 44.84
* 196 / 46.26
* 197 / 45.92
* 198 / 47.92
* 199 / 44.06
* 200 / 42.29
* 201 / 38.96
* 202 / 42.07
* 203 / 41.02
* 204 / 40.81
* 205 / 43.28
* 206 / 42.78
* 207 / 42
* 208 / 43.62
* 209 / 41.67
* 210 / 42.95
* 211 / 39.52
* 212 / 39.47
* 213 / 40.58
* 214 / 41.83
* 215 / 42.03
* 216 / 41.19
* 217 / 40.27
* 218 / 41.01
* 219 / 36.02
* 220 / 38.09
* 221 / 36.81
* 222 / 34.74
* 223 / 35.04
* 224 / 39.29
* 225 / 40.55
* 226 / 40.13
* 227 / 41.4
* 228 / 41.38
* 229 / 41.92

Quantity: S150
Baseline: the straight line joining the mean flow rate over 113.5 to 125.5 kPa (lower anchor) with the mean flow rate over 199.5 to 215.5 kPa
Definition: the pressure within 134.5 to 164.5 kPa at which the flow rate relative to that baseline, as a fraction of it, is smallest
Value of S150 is 140 kPa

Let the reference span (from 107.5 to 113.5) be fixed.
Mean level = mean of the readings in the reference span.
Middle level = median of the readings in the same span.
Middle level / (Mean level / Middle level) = 74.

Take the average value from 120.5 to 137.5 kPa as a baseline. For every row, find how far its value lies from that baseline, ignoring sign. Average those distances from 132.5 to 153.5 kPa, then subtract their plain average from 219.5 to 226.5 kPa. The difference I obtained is -21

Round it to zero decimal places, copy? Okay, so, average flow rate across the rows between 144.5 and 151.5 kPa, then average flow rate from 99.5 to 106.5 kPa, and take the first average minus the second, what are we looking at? -19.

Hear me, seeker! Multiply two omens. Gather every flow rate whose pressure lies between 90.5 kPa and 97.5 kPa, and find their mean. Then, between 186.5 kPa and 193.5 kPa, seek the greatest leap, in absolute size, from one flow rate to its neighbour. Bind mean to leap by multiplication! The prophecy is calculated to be 424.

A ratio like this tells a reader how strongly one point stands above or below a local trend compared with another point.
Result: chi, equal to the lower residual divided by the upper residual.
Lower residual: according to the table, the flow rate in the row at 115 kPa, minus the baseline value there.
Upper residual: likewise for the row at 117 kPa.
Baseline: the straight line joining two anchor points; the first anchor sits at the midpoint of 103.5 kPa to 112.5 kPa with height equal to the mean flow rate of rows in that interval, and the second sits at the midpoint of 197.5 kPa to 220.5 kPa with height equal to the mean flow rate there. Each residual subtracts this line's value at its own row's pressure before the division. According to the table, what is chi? 1.1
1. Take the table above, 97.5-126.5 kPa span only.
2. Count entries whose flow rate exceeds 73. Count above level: 22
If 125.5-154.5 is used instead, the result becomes 1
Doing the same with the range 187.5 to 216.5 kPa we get 0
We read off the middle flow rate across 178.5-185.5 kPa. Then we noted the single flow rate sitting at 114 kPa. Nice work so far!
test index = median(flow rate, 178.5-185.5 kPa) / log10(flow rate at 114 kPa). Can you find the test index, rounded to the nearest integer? 43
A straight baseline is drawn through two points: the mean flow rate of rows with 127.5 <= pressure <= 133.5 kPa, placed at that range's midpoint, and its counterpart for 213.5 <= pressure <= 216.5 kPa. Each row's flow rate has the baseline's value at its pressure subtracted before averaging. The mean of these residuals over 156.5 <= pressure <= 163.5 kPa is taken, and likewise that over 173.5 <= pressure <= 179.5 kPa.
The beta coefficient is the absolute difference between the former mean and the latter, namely 22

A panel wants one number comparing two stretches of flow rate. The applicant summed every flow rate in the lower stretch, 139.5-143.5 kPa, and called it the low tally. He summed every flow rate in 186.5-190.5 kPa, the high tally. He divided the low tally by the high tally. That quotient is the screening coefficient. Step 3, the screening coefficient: 0.92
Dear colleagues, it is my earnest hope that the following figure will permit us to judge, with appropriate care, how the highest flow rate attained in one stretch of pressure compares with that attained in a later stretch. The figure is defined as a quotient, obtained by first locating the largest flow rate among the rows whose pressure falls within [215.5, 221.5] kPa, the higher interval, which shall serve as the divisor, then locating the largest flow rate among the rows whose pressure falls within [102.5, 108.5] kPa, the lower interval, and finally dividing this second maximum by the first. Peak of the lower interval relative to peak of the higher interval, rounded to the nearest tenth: 1.9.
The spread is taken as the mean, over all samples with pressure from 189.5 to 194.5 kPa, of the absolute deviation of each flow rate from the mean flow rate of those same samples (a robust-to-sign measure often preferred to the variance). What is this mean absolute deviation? 2.5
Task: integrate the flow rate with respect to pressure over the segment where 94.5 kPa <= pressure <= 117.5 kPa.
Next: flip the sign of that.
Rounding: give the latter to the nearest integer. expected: -1764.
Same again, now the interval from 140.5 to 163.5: -1377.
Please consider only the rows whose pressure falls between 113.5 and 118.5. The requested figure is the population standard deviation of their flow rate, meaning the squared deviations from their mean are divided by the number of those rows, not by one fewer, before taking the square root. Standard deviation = 1.7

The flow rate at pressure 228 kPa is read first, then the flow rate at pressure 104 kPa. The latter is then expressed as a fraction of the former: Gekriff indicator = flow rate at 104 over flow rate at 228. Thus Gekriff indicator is 1.80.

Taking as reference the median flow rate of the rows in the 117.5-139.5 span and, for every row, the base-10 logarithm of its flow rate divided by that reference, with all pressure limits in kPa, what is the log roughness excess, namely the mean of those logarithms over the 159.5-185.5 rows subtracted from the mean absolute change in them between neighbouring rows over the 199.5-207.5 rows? 0.016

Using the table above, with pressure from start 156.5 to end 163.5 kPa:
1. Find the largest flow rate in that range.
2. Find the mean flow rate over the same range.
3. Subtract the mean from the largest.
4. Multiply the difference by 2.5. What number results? 16.2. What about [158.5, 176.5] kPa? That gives 24.4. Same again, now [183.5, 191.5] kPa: 14.9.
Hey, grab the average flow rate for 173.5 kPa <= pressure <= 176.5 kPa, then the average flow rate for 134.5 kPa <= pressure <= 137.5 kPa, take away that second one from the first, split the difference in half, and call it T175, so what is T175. 7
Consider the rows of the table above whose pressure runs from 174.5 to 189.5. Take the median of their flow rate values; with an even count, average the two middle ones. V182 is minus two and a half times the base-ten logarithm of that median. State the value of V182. -4.68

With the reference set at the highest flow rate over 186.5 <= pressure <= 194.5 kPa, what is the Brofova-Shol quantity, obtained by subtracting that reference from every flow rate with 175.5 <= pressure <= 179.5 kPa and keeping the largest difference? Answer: 25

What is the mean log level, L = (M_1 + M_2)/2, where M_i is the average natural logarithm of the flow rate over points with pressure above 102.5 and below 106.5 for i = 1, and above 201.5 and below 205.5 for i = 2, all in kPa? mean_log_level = 4.03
